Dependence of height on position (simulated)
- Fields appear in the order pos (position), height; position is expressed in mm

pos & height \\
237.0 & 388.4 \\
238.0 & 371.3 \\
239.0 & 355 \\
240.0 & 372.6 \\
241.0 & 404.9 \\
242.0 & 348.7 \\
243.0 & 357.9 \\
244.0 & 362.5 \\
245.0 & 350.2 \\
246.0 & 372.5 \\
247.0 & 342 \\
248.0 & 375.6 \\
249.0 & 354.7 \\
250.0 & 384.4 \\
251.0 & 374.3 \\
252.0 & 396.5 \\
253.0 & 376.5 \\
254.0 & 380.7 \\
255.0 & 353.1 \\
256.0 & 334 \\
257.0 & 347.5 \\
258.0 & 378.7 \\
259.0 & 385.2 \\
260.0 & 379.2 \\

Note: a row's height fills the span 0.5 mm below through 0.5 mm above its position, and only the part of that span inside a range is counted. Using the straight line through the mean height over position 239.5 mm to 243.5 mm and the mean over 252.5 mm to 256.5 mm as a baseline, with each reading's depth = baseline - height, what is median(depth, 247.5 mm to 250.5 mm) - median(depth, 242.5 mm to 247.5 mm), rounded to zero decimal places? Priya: -22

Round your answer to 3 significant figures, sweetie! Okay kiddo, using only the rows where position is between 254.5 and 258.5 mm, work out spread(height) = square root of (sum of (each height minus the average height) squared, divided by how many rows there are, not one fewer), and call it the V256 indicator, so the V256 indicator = 16.2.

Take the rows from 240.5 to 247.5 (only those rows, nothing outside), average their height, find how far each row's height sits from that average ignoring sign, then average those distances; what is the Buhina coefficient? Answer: 14.9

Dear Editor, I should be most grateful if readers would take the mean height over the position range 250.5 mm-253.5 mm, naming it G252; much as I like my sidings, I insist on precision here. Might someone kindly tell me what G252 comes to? 382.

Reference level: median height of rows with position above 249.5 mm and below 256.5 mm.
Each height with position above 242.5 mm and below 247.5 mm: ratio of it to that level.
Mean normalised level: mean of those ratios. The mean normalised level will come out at 0.948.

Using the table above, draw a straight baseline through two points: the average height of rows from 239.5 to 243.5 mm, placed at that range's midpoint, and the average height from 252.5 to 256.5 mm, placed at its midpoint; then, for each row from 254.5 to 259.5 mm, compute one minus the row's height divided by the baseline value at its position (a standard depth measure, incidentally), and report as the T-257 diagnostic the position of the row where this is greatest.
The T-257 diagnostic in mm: 256.0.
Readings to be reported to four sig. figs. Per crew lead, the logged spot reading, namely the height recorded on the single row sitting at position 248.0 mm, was 375.6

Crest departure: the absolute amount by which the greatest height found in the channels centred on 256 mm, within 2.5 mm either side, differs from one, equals 380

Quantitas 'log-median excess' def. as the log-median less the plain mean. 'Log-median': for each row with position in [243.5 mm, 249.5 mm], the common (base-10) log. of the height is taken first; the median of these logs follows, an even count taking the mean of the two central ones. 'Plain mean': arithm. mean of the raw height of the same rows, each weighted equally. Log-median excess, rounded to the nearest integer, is -357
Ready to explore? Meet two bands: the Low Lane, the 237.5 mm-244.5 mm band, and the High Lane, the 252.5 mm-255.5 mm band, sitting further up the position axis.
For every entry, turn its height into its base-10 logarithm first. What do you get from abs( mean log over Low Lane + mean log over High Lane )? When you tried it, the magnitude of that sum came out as 5.133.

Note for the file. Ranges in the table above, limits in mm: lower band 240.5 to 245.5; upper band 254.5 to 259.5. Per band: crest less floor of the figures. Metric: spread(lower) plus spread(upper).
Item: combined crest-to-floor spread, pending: 107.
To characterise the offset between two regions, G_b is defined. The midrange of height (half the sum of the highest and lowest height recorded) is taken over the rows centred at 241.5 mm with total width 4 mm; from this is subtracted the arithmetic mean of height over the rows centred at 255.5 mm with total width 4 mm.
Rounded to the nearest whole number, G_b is 23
